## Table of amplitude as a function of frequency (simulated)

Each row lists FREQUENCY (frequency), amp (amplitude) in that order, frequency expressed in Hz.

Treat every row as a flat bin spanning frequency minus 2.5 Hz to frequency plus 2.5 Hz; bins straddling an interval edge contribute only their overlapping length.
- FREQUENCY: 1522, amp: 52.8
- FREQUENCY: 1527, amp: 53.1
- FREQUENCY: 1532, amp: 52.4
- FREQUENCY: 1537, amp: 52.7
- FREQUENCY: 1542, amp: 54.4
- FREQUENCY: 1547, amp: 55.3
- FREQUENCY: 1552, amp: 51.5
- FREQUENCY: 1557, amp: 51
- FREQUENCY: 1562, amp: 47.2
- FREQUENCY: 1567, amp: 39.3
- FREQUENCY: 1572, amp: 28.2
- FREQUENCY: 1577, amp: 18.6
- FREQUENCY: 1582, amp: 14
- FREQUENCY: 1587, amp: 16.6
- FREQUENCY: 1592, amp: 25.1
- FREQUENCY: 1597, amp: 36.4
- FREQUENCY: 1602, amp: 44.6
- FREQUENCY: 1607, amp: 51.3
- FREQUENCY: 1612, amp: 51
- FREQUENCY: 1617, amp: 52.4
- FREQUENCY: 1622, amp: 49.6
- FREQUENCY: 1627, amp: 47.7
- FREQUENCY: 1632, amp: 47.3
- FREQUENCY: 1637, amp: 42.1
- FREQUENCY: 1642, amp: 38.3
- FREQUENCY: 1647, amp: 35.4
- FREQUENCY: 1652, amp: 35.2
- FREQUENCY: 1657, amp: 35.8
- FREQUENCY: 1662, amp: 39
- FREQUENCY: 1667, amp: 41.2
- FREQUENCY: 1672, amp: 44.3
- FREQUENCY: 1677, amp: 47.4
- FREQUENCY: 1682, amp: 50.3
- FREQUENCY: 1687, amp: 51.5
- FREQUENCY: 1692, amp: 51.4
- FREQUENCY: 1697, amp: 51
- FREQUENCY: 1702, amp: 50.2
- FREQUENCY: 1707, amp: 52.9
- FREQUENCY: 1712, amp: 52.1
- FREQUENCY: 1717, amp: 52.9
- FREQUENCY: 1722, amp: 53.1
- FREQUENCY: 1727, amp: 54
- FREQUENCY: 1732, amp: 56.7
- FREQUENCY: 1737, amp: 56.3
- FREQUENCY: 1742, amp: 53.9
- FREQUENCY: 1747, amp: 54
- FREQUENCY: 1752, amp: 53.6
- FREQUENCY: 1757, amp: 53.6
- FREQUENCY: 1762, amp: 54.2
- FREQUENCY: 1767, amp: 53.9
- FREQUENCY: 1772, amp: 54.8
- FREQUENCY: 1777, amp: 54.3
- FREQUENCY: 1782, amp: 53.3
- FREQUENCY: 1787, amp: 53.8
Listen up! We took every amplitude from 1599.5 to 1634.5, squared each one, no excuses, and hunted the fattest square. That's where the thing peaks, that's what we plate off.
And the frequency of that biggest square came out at 1617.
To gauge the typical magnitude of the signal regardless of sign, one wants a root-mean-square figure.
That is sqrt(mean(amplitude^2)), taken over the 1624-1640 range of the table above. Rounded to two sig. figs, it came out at 46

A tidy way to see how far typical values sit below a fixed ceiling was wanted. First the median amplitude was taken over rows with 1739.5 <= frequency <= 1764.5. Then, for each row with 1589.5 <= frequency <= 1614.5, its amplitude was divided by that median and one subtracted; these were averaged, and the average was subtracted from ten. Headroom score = 10.2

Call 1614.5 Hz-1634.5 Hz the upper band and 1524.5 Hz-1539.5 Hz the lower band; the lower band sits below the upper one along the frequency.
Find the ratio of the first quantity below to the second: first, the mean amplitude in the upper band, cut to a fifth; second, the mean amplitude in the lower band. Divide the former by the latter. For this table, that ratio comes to 0.19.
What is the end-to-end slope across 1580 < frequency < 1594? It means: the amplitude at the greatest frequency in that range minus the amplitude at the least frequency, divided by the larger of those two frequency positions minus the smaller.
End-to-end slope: 1.1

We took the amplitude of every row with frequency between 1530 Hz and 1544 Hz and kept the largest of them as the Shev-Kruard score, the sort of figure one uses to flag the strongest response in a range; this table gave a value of 54.4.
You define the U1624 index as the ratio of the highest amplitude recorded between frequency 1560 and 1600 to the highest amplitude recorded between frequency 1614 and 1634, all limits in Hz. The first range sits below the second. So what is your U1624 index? 0.90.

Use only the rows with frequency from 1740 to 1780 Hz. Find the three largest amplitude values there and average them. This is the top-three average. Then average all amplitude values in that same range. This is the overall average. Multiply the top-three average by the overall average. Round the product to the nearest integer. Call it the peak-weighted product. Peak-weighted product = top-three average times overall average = 2941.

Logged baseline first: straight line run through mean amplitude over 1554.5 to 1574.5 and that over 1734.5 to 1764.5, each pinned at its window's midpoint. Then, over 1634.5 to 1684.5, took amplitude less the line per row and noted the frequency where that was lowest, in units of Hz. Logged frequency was 1652 Hz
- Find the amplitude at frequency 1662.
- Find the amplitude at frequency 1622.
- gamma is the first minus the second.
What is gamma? -11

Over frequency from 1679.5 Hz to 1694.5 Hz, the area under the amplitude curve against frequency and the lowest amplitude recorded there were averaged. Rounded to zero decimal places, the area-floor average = 408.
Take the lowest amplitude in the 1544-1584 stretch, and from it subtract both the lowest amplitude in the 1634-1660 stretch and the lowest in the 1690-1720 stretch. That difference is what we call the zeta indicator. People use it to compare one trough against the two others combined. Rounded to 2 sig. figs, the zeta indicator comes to -71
